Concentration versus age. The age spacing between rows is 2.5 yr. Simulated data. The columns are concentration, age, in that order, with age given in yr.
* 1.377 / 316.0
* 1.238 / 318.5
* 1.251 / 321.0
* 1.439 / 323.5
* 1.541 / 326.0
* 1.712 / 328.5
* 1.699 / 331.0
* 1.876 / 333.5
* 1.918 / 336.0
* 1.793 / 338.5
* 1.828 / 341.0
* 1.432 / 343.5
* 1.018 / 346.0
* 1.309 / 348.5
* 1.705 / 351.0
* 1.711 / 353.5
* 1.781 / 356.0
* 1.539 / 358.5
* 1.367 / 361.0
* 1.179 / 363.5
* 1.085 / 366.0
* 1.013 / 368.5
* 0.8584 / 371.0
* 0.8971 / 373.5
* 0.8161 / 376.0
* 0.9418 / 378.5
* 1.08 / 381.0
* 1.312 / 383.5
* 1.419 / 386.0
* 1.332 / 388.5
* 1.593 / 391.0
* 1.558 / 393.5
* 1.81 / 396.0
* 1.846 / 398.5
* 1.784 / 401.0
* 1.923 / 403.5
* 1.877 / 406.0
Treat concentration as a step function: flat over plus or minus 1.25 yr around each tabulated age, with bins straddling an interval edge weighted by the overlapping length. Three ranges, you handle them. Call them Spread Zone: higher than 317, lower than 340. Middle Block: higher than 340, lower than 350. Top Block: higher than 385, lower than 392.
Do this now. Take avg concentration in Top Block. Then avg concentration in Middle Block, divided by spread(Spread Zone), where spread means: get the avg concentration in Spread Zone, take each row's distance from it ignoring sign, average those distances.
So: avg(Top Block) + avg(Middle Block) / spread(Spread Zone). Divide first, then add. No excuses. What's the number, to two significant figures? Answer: 8.0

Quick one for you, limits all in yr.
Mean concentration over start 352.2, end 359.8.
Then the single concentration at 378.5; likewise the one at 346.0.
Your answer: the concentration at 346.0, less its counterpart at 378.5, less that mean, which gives -1.6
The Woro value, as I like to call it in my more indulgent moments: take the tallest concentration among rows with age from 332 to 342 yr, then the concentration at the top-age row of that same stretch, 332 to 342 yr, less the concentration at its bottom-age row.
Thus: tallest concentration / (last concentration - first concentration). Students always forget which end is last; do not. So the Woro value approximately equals -40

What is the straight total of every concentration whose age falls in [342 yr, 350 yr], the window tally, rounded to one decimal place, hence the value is 3.8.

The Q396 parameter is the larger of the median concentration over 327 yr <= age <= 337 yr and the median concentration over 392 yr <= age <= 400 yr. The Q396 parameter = 1.81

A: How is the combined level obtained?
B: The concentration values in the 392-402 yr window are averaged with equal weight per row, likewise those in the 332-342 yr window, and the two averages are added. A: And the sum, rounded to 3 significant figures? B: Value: 3.60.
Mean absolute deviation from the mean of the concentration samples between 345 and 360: 0.231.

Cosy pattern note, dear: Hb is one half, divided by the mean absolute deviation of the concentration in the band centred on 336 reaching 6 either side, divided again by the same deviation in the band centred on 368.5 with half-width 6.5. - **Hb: 79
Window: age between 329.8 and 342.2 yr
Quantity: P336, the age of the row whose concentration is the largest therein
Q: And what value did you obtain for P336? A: 336.0 yr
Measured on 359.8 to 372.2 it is 361.0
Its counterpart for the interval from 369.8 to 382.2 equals 381.0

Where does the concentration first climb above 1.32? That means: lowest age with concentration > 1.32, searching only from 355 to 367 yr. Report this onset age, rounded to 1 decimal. 356.0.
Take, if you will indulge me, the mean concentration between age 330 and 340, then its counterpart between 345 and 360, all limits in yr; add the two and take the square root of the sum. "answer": 1.83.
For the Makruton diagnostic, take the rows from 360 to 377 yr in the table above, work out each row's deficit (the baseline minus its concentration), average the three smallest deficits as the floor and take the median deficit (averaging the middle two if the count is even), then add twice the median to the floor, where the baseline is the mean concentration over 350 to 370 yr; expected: 1.0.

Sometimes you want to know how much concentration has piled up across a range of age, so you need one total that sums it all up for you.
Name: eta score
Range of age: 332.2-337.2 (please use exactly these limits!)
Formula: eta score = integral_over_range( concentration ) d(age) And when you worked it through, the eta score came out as 9.5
